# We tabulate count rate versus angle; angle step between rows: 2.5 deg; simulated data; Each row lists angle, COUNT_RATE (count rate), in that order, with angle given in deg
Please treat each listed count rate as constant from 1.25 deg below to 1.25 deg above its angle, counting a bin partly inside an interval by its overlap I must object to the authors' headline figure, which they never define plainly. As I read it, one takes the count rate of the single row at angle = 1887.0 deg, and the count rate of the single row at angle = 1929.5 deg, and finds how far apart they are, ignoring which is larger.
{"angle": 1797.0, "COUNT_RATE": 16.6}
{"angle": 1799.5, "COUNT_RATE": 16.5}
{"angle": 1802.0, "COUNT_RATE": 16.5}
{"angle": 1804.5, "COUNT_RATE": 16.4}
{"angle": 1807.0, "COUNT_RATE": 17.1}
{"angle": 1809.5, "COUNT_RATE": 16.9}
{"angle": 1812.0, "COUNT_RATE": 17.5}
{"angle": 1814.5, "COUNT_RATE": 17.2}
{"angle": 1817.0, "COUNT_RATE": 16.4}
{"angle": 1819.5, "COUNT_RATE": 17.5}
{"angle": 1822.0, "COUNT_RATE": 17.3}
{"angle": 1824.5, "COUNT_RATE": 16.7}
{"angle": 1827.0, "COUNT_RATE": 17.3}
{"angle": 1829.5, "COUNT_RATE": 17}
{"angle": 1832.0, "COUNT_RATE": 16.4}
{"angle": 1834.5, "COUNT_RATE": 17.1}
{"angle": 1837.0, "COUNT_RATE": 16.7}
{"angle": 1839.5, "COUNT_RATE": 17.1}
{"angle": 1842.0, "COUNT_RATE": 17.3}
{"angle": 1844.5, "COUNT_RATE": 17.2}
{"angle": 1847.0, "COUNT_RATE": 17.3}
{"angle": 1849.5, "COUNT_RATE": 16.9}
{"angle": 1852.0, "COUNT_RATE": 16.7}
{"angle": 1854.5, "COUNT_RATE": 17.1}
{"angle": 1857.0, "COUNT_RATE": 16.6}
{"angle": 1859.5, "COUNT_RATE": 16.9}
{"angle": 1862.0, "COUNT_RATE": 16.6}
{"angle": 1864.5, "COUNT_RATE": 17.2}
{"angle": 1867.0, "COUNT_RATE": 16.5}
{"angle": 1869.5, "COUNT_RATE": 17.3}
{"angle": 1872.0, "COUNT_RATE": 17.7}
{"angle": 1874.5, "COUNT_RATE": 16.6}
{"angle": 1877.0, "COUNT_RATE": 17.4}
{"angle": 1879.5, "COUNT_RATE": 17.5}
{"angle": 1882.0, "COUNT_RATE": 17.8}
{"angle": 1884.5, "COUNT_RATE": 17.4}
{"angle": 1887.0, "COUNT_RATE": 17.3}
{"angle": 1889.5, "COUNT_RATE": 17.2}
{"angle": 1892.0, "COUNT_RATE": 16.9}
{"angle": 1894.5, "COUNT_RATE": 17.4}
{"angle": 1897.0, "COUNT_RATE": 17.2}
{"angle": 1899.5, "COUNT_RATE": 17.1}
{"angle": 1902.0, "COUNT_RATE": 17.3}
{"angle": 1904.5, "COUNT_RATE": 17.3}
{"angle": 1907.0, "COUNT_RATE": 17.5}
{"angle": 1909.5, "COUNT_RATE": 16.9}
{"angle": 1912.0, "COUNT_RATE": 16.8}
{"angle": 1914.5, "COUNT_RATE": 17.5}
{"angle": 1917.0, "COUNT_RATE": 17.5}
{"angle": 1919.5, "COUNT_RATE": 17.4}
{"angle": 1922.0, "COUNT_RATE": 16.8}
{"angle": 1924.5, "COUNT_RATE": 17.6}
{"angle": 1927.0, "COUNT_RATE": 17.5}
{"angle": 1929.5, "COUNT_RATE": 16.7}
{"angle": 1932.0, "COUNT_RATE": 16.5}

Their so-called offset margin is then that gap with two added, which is 2.60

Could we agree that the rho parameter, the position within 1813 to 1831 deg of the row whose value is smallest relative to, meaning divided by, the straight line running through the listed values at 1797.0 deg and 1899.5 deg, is 1817.0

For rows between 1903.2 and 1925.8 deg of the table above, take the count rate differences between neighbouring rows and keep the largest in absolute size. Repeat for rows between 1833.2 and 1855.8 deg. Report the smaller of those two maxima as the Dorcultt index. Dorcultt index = 0.40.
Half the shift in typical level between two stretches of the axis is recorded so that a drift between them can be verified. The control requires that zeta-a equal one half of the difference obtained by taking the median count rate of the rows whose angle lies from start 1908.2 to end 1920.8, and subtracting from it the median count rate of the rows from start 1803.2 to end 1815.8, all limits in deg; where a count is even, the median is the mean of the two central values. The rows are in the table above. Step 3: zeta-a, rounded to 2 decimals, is 0.15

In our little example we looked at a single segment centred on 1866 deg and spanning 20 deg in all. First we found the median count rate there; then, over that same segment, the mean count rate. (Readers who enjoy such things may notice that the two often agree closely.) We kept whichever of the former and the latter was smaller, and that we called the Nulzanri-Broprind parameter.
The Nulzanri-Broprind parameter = 16.75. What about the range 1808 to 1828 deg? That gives 17.10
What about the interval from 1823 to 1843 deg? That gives 16.95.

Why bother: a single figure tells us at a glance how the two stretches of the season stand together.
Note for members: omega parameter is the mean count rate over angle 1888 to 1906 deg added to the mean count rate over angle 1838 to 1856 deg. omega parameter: 34.3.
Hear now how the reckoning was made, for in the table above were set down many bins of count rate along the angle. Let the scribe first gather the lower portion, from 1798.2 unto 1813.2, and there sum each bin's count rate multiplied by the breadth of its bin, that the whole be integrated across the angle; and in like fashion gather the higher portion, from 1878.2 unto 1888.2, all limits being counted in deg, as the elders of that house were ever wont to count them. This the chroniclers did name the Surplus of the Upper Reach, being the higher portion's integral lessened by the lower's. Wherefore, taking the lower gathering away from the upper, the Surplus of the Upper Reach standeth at -77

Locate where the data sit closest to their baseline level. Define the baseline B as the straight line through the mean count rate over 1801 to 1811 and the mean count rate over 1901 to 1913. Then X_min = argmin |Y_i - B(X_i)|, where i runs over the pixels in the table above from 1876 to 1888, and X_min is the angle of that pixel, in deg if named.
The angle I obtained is 1887.0 deg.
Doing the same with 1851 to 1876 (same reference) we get 1859.5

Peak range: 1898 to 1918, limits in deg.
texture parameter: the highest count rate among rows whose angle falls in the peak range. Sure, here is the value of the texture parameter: 17.5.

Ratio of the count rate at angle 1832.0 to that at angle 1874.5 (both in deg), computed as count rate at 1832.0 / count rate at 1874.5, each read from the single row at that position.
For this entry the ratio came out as 0.99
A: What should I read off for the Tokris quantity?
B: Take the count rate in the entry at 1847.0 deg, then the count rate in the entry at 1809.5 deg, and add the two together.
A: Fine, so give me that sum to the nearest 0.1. 34.2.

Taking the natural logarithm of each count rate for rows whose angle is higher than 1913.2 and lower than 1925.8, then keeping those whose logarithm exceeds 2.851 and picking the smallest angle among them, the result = 1914.5 deg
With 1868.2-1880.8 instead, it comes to 1872.0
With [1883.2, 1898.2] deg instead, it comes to 1884.5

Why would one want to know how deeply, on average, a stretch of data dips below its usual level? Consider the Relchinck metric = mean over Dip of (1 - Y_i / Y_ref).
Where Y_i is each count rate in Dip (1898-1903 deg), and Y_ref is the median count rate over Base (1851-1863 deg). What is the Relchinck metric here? -0.030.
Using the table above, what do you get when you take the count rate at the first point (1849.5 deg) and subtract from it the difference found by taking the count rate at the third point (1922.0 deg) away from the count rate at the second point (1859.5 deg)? 16.8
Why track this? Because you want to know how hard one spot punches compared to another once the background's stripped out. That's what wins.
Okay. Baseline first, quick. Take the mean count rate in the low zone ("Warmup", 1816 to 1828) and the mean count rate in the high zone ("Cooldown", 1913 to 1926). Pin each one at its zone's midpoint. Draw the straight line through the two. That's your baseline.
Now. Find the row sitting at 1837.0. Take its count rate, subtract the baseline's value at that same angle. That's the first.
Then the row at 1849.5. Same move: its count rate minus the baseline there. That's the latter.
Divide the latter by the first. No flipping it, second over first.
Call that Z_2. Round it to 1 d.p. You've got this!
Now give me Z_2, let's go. 0.6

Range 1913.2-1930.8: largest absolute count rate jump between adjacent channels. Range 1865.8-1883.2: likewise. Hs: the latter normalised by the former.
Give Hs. 1.4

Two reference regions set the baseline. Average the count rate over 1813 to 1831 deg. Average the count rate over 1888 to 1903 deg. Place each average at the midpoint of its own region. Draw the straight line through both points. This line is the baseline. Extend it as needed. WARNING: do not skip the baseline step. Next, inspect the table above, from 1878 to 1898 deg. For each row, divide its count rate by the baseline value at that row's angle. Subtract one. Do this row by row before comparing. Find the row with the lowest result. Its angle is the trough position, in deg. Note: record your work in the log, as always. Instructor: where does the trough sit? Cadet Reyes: 1892.0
